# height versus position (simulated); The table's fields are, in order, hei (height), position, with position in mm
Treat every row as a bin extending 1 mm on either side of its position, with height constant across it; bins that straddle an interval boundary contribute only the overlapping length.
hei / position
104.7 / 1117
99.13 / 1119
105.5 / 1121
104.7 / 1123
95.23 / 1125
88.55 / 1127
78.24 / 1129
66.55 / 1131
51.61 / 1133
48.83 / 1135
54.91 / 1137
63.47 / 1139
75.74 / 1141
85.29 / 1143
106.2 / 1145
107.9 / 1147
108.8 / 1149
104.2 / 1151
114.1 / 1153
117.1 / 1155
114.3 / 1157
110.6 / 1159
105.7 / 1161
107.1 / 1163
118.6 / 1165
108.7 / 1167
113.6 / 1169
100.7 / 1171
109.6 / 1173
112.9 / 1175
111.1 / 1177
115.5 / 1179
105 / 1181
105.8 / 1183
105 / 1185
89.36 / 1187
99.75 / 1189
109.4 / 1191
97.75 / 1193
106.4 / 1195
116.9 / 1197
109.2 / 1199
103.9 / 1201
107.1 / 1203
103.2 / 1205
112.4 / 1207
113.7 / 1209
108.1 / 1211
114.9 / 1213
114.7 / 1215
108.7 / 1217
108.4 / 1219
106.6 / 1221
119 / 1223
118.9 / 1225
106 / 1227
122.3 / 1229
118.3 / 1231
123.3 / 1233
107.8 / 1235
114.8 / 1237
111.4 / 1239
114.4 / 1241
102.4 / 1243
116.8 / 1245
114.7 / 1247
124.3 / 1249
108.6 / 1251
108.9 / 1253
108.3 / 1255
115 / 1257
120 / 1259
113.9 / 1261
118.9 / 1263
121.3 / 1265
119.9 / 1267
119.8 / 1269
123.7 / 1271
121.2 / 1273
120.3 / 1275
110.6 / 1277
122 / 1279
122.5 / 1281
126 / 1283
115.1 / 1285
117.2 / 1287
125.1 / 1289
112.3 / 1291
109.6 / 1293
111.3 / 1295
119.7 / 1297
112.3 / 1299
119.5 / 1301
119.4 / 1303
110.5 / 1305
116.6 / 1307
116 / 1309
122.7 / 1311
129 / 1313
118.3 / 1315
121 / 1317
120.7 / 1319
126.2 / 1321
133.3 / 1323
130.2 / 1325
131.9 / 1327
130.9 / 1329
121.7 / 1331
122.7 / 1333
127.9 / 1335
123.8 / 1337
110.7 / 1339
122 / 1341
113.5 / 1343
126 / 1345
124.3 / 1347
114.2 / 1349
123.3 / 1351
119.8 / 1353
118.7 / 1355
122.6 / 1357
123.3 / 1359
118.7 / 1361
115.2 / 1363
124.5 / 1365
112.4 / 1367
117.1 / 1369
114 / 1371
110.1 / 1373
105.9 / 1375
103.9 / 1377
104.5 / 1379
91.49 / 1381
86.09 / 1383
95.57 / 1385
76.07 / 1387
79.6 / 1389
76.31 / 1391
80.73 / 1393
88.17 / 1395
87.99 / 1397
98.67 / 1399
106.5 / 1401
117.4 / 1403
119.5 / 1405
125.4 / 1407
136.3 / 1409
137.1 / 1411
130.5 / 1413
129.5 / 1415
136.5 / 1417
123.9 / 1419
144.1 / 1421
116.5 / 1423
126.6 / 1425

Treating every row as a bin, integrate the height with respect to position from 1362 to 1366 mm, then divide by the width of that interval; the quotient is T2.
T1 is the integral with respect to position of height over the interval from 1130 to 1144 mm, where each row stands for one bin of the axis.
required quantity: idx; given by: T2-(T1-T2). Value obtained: -653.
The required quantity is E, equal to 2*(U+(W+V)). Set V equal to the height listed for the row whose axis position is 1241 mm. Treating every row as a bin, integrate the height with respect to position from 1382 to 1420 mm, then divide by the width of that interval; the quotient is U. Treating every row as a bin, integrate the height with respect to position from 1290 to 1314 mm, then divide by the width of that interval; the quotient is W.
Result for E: 676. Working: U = 107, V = 114.4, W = 117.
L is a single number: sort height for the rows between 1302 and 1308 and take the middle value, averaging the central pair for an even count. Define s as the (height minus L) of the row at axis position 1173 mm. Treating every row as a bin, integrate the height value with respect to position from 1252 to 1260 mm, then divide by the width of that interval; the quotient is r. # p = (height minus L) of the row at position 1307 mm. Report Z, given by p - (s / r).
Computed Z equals 0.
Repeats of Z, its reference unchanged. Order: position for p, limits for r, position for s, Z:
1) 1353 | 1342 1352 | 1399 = 3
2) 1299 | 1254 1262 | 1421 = -5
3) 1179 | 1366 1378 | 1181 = -1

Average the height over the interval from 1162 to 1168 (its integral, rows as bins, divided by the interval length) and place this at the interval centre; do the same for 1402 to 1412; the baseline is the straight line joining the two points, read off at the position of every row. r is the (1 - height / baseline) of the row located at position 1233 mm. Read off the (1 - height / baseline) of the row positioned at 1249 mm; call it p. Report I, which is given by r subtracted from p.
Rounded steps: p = -0.06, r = -0.1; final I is 0.00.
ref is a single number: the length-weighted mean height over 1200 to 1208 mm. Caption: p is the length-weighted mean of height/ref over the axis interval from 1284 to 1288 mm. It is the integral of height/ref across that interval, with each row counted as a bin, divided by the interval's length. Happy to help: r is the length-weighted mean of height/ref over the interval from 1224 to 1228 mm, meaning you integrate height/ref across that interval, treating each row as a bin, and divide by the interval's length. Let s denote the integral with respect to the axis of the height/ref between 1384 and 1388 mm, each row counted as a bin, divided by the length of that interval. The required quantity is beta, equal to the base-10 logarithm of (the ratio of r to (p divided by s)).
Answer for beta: -0.11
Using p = 1.09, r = 1.05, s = 0.80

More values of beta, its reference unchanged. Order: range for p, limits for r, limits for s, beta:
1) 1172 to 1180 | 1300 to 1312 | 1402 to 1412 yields 0.10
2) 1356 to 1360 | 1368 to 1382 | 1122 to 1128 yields -0.11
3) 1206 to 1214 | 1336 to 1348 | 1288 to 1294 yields 0.06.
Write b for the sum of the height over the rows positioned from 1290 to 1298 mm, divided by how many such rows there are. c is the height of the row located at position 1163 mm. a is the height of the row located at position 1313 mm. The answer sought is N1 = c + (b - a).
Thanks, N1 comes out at 91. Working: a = 129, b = 113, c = 107.1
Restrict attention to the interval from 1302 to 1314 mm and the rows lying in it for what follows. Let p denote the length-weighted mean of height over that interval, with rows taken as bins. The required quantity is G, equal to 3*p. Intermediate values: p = 119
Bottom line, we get 357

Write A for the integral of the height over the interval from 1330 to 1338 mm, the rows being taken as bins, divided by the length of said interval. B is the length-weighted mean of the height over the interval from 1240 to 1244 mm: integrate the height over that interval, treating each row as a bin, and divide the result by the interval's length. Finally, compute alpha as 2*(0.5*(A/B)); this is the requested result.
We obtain 1.14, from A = 124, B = 108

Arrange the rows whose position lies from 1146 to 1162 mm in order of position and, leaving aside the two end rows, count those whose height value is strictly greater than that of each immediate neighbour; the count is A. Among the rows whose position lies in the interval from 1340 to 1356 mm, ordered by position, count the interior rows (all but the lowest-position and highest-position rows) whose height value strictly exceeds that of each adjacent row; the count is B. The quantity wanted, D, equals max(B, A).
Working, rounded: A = 2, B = 2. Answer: 2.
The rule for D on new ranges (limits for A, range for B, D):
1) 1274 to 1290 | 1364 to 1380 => 1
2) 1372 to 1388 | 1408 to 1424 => 3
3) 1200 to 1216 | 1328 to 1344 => 3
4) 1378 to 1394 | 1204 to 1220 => 2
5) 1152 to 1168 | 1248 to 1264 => 2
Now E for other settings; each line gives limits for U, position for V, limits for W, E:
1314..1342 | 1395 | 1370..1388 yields 622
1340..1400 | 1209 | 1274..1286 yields 679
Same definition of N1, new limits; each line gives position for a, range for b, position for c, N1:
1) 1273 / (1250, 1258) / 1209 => 103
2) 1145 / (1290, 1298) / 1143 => 92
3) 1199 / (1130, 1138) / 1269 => 66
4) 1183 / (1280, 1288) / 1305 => 125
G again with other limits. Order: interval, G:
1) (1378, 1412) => 301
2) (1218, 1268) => 344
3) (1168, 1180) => 332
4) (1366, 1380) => 329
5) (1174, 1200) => 319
